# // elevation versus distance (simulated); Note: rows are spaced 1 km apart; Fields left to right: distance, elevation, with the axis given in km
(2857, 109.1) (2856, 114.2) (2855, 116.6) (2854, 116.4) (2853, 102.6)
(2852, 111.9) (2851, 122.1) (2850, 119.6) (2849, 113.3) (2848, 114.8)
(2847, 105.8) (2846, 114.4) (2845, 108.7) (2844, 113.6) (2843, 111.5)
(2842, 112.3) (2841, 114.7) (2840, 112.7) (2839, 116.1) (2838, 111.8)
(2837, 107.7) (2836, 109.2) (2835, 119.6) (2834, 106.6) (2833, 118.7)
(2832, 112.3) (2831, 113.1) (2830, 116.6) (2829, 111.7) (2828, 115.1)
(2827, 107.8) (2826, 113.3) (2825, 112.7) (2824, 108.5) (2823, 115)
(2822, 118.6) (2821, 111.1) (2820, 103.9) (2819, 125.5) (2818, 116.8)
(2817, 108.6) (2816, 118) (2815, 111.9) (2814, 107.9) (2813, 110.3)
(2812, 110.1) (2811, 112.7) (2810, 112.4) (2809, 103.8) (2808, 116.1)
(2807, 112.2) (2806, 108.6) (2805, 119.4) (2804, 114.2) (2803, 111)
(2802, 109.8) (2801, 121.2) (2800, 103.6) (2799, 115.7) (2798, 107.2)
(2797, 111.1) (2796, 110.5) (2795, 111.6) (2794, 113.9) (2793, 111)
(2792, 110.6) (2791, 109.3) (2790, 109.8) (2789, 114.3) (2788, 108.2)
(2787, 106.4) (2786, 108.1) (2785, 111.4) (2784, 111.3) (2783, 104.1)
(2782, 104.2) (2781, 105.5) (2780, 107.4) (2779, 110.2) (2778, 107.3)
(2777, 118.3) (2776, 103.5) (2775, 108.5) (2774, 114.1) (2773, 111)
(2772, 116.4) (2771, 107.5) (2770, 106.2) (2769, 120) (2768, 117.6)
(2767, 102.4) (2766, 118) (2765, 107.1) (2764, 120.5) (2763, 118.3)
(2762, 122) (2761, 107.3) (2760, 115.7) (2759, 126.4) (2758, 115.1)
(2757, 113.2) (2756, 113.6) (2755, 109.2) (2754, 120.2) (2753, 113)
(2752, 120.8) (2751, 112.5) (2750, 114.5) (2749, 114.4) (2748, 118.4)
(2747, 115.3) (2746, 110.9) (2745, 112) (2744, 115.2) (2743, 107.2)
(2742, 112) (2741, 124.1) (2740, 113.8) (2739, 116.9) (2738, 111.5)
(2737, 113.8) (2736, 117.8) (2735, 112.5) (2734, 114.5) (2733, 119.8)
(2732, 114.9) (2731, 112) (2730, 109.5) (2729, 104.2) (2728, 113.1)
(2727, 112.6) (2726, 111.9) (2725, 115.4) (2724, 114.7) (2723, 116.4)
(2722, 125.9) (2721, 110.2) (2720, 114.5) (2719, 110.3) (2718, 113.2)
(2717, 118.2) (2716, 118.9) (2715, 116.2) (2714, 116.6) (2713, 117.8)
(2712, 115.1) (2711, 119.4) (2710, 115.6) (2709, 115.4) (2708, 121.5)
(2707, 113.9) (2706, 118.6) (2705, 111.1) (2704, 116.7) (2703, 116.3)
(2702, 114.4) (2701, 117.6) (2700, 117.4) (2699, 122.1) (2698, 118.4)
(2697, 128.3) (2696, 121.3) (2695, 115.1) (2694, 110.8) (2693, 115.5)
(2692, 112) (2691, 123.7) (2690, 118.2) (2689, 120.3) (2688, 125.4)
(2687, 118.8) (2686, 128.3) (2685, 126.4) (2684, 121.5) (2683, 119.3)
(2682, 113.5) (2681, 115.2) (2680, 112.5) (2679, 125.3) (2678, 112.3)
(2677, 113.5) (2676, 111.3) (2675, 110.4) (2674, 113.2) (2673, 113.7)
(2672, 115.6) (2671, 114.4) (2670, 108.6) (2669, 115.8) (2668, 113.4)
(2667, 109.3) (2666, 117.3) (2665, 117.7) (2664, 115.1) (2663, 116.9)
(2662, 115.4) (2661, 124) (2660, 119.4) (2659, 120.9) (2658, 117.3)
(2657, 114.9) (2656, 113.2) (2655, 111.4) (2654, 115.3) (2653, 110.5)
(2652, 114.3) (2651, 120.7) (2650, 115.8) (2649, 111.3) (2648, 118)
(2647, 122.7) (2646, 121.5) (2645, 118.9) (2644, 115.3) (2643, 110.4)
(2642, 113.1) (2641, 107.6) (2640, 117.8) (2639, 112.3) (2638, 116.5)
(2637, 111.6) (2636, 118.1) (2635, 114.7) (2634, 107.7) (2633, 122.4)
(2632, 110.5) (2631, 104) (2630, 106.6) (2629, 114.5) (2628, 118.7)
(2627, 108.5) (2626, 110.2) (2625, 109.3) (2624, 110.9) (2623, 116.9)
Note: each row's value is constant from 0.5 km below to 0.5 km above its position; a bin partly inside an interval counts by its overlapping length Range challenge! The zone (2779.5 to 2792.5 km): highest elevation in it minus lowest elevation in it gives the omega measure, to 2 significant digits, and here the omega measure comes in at 10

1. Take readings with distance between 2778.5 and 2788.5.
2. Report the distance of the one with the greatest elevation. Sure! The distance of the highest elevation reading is 2785 km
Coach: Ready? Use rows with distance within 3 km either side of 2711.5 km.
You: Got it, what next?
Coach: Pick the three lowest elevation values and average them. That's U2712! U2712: 115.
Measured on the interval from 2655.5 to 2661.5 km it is 115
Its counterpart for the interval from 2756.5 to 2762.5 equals 112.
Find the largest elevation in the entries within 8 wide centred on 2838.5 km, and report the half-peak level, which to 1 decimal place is 59.8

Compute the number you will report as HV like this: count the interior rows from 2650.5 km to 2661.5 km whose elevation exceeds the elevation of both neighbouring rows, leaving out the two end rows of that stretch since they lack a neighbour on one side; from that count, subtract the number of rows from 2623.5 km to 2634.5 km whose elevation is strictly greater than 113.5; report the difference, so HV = -1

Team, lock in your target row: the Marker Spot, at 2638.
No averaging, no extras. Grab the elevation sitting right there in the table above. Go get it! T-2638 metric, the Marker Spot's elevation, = 116.5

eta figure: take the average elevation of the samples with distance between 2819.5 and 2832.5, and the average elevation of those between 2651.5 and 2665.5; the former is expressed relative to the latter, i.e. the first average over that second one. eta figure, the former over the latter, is 0.97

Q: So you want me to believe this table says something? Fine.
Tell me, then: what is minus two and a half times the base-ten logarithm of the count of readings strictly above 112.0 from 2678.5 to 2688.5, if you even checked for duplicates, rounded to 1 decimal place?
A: -2.5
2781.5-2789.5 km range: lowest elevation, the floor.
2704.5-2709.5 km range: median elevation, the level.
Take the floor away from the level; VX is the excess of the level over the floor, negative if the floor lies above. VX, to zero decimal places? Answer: 11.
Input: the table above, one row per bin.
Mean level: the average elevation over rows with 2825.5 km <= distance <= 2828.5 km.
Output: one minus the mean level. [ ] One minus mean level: -111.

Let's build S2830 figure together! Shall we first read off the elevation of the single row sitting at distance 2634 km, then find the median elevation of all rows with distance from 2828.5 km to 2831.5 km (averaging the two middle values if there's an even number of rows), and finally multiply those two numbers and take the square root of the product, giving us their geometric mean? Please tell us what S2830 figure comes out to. 110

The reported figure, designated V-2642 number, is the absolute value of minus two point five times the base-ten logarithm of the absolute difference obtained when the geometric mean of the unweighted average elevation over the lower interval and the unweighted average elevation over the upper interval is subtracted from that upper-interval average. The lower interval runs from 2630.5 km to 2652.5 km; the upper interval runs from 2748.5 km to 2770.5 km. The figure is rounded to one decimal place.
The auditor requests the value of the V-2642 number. 3.0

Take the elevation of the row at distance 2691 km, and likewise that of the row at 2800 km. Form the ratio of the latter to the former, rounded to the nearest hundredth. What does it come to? 0.84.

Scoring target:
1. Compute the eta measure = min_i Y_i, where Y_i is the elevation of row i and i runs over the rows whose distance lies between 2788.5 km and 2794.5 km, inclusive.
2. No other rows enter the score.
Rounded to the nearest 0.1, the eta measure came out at 109.3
